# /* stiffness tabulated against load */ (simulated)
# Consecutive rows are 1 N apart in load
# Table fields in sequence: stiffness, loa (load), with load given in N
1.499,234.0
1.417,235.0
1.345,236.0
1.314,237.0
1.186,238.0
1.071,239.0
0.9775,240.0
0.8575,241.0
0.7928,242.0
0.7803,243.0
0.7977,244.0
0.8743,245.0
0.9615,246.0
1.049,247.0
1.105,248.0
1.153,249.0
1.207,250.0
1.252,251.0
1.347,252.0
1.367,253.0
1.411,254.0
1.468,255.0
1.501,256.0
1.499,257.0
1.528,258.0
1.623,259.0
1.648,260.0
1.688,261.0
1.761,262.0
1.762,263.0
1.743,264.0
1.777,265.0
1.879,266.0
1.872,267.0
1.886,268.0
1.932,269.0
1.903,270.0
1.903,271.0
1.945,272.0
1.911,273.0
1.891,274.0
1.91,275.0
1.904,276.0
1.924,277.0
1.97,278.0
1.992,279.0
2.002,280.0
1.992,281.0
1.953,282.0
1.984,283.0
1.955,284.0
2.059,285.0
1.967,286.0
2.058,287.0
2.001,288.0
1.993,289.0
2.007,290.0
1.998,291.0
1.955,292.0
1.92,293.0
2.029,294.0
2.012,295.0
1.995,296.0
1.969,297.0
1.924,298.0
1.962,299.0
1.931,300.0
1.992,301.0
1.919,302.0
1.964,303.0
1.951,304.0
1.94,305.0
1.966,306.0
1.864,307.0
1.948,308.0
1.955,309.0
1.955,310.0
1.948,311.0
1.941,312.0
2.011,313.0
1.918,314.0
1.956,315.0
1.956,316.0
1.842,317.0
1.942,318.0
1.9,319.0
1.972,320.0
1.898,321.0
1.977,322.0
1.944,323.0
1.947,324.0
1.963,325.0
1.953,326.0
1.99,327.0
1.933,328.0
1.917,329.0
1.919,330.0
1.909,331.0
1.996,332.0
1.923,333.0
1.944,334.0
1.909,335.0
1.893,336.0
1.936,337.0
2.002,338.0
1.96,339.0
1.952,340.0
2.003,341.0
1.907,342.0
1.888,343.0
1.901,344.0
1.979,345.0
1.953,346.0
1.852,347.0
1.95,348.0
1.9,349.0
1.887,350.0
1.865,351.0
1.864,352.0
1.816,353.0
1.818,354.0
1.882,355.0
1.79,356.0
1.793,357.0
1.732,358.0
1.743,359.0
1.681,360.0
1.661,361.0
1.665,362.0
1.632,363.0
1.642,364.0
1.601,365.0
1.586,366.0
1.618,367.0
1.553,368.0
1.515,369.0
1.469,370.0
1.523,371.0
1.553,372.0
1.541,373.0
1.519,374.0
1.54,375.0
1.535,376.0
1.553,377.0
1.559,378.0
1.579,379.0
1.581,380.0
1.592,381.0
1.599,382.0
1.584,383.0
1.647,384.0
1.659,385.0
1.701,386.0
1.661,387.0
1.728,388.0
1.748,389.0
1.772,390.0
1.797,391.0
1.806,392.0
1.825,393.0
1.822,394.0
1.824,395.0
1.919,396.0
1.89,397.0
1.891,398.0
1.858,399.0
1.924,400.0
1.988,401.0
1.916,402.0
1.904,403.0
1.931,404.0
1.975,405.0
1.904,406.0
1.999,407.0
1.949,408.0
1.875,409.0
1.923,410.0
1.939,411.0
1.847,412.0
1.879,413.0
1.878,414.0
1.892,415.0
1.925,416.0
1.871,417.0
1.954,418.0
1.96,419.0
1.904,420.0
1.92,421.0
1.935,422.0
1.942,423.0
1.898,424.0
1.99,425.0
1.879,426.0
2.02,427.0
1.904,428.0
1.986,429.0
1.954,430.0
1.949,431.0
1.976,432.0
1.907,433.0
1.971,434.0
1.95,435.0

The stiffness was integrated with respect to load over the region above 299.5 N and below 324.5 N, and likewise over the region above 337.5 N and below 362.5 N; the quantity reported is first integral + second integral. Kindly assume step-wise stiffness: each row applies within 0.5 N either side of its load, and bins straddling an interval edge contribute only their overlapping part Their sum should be 95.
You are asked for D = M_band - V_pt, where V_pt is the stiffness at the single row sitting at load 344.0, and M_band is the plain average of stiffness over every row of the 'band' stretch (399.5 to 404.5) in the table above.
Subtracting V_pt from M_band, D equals 0.0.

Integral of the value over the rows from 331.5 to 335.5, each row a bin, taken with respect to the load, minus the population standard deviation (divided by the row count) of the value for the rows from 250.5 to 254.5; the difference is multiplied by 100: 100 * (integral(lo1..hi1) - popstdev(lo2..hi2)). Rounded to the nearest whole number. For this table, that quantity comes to 771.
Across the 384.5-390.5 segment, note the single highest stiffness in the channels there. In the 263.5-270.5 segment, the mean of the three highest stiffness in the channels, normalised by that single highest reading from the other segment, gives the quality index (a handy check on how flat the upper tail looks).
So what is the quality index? 1.1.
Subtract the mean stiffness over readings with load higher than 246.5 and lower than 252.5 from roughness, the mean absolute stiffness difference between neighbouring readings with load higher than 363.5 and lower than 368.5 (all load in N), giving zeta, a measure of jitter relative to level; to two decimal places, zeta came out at -1.15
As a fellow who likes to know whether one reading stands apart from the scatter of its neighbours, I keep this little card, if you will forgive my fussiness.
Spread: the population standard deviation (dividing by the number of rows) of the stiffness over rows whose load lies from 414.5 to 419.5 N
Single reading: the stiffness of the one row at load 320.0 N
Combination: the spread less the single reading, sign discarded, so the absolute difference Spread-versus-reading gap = 1.94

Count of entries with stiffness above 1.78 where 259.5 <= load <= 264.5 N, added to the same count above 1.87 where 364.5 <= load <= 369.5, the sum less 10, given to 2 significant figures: -10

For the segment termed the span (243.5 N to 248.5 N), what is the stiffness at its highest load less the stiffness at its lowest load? 0.31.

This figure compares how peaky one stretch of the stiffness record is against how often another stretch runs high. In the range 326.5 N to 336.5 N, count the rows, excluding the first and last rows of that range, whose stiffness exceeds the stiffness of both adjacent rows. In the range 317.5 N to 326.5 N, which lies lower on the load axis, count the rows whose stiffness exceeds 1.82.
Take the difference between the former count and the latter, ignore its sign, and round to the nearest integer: 6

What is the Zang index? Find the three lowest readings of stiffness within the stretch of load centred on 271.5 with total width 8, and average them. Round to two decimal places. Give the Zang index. 1.89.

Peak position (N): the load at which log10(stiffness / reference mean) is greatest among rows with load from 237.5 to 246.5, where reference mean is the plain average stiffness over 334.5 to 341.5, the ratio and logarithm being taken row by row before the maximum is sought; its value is 238.0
